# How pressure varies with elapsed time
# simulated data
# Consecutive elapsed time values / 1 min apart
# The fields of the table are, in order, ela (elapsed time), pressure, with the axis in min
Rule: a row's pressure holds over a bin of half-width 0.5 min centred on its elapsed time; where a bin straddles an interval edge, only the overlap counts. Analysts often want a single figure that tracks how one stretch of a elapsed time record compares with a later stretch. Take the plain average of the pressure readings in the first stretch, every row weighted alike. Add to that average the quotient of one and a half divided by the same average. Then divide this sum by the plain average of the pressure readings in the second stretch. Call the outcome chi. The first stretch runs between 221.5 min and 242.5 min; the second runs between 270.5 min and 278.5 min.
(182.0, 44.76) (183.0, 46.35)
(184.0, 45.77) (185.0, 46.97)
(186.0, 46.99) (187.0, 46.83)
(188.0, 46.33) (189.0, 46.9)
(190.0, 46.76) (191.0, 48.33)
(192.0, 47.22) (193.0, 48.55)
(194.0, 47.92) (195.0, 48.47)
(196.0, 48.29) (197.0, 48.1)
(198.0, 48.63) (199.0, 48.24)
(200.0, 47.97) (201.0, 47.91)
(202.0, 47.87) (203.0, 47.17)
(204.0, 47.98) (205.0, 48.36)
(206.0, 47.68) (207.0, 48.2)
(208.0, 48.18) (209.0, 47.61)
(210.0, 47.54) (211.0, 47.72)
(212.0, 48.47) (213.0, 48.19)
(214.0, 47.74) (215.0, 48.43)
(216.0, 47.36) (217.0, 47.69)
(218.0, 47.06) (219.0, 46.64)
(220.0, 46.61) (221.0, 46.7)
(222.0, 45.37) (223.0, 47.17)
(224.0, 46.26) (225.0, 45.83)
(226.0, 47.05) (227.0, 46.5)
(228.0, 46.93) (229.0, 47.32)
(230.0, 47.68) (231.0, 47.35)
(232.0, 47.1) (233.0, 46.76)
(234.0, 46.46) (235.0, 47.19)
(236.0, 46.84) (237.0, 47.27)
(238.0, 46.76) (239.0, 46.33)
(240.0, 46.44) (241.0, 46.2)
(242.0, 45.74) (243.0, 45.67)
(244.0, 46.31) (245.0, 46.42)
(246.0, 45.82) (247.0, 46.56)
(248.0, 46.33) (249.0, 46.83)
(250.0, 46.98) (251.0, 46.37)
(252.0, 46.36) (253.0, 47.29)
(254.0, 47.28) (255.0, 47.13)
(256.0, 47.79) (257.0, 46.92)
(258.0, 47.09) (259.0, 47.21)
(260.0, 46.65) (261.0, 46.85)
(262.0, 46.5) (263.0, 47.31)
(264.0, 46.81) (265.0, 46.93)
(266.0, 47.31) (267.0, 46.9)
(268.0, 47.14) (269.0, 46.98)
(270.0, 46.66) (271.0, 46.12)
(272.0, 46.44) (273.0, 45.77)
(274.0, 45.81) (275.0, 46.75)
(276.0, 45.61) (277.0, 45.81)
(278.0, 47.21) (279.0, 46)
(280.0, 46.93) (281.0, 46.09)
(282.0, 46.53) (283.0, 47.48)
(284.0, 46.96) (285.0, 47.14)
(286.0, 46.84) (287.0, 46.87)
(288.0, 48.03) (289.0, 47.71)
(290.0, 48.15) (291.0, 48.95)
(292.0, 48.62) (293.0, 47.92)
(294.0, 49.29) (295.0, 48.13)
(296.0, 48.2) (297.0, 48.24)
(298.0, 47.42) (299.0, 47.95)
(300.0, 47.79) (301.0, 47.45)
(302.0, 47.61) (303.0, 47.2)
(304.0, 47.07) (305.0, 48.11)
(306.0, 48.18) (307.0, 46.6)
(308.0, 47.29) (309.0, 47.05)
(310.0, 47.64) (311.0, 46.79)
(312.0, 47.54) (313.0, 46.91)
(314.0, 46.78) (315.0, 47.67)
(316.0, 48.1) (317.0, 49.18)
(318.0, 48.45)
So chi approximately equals 1.01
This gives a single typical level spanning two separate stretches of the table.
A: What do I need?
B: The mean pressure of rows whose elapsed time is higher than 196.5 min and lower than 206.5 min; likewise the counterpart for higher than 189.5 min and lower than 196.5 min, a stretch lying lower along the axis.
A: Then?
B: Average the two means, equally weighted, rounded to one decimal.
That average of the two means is 48.0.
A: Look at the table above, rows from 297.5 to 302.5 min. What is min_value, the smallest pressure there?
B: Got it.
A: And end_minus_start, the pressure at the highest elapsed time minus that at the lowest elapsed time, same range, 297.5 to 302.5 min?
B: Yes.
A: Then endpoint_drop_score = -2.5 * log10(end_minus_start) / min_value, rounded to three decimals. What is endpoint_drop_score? 0.038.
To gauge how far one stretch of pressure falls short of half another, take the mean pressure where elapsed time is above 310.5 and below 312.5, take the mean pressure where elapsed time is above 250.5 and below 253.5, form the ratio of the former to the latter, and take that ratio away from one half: -0.511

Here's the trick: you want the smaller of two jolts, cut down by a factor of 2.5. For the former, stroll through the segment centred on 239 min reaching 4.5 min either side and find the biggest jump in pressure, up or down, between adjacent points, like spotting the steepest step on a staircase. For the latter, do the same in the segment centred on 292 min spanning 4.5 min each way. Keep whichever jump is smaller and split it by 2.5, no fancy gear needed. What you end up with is 0.20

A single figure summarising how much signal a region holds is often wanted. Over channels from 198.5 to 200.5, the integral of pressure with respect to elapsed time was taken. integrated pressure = 96.2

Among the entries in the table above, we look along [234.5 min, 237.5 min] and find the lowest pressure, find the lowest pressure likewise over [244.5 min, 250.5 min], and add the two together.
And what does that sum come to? 92.7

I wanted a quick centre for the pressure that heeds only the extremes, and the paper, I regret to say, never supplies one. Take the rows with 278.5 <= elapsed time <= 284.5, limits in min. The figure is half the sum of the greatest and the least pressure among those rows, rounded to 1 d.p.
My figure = 46.7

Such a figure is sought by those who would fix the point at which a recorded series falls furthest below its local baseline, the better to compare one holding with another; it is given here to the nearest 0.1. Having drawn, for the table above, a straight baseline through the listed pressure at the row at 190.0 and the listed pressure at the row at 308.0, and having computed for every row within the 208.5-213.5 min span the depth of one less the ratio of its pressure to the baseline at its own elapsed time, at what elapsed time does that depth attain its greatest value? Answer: 210.0 min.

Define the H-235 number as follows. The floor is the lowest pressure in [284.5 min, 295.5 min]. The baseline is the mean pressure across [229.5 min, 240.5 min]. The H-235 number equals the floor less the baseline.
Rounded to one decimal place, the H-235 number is -0.1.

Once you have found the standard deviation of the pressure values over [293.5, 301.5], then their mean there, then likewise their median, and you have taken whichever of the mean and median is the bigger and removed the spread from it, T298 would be 47.5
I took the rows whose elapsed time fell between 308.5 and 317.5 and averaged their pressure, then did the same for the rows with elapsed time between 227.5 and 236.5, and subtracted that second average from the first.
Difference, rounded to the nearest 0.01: 0.45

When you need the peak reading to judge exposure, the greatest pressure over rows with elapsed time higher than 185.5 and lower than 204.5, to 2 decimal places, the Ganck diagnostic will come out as 48.63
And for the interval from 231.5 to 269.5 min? 47.79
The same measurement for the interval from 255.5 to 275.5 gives 47.79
